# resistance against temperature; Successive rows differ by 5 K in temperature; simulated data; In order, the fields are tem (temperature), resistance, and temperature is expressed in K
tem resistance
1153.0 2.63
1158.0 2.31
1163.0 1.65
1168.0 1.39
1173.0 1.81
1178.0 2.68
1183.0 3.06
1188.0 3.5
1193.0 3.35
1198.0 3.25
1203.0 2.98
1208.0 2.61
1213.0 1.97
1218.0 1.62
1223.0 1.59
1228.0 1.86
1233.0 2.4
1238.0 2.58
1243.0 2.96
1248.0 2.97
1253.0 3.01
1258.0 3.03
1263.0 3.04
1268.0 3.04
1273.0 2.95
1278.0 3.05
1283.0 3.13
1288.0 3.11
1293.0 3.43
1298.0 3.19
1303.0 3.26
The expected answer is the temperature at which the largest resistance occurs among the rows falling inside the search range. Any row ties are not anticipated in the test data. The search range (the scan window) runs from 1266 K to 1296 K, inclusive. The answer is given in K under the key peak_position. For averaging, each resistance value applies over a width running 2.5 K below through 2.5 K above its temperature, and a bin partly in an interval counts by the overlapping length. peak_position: 1293.0 K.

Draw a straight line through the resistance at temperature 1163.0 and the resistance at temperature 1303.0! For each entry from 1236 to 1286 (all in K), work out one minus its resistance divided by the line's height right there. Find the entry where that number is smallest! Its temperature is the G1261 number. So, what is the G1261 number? 1243.0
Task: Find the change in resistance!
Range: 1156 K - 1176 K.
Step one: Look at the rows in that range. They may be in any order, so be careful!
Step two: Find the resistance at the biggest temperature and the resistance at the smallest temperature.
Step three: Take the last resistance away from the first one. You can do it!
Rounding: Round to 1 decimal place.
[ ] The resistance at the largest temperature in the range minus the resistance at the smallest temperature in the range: -0.5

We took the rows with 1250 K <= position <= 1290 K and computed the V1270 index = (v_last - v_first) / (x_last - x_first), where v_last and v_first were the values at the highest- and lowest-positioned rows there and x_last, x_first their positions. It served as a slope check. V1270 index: 0.00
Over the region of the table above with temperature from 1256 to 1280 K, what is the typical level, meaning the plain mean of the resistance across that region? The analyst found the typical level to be 3.02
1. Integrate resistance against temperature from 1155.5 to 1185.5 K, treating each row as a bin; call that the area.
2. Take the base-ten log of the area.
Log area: 1.81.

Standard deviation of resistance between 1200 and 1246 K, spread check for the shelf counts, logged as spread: 0.5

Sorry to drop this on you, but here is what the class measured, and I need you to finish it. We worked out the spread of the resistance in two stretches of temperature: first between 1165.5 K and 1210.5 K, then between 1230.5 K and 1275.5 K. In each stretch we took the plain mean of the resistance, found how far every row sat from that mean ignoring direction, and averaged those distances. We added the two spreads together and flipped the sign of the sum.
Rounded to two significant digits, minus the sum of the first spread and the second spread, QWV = -0.72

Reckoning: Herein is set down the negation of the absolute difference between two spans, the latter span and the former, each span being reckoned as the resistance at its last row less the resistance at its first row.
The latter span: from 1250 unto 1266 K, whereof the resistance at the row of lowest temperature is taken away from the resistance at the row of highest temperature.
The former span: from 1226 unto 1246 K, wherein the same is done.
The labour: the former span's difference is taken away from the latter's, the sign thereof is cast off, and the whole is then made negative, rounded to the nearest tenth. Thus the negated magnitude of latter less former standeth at -1.1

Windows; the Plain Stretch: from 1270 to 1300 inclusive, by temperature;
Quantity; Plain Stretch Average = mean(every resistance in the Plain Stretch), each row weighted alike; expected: 3.14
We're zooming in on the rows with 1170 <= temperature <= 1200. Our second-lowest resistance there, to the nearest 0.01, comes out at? 2.68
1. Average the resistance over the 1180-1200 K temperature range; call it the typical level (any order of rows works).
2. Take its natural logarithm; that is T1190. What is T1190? 1.19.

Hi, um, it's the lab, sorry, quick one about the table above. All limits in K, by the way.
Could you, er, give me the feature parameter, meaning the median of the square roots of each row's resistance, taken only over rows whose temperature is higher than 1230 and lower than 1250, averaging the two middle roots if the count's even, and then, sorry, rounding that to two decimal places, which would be 1.66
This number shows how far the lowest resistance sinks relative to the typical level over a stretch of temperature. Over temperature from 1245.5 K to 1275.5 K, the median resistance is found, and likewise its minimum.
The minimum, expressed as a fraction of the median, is 0.98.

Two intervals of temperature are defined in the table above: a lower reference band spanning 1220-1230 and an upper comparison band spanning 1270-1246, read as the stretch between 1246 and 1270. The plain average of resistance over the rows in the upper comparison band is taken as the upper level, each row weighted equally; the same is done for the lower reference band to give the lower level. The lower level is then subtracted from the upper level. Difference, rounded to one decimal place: 1.3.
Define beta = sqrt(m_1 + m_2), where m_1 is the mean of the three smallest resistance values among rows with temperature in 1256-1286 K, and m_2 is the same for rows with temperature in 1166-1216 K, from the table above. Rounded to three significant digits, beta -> 2.17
